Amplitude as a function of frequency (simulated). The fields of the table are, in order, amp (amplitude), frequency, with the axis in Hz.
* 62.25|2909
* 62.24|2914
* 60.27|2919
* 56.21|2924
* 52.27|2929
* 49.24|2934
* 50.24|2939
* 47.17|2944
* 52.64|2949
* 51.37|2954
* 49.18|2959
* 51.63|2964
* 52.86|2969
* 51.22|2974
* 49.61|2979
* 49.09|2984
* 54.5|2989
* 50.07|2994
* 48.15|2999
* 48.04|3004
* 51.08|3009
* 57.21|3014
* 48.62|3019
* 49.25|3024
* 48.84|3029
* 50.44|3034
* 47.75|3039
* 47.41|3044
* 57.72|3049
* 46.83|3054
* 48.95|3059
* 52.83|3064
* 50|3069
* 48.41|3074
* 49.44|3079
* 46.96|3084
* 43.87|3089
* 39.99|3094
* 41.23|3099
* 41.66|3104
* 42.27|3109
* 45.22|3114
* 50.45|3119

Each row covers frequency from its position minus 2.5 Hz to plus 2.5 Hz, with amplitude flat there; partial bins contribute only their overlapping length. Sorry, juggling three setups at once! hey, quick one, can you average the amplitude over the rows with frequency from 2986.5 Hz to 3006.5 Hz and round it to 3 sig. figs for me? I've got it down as 50.2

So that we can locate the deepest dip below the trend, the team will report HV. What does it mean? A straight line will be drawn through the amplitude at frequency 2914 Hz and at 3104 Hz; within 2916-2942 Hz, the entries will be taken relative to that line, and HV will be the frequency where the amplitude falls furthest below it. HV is 2934 Hz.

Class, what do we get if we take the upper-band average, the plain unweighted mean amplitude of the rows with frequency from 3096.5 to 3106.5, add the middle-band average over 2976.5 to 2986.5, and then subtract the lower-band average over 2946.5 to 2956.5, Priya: 38.8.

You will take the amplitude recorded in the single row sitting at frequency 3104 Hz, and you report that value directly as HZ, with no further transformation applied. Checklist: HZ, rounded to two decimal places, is 41.66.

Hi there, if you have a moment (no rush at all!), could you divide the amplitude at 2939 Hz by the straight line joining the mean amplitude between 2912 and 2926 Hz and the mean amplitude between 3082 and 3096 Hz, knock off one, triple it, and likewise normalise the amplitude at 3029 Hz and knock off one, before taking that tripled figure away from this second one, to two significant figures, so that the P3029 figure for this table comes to 0.38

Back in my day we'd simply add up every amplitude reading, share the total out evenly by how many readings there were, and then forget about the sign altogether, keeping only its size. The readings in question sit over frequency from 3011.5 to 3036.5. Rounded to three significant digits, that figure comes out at 50.9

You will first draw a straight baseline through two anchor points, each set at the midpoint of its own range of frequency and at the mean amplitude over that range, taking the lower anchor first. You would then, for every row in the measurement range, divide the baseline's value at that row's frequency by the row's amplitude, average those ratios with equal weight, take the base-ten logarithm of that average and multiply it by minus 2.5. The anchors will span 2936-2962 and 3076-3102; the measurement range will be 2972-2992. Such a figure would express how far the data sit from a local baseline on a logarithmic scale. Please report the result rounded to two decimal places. 0.05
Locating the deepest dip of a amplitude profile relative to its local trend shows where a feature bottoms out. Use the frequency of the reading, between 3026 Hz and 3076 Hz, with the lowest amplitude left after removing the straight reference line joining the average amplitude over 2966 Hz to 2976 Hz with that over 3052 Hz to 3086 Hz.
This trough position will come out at 3054 Hz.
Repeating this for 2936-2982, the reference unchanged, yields 2944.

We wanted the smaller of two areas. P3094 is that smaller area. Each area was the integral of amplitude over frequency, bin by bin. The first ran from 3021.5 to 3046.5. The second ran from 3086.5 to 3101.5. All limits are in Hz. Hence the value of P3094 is 625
